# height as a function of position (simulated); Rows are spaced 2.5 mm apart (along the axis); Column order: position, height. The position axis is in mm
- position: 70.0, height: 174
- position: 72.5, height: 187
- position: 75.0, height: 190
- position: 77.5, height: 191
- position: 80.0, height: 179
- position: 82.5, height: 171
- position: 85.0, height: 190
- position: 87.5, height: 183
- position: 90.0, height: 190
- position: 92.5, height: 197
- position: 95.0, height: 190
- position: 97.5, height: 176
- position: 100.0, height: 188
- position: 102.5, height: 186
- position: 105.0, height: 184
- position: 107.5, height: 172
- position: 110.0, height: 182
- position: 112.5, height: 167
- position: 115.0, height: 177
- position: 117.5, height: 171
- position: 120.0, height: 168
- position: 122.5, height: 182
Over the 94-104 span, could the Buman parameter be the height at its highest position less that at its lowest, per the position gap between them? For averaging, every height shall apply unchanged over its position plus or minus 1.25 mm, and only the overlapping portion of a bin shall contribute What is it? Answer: -0.53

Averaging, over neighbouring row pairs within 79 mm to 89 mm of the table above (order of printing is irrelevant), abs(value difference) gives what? 11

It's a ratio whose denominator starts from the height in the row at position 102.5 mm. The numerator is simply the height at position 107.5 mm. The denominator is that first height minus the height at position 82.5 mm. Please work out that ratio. 11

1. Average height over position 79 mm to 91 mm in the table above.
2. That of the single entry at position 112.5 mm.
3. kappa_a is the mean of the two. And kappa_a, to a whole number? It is 175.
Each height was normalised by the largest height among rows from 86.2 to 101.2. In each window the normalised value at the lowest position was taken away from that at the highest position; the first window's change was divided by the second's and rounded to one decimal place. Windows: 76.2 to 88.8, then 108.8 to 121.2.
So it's 0.6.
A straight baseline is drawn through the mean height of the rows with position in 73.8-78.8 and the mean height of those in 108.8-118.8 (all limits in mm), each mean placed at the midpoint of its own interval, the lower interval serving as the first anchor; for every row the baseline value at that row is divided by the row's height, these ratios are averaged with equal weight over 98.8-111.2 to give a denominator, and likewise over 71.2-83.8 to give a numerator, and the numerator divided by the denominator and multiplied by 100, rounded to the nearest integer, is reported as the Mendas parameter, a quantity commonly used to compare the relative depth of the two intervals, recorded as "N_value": 106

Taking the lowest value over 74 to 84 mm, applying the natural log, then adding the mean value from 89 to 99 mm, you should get 193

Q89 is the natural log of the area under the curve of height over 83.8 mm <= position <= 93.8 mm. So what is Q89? 7.55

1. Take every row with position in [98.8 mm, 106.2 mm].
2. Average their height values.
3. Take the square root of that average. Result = 13.6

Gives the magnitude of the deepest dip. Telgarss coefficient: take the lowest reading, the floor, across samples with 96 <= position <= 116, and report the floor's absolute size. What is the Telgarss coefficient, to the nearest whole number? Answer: 167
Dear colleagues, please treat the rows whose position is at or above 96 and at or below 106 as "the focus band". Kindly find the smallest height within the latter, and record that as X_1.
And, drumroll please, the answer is 176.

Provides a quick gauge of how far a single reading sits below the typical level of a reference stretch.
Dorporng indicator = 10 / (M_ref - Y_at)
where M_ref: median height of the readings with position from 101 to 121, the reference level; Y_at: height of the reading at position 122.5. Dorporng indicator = -1.3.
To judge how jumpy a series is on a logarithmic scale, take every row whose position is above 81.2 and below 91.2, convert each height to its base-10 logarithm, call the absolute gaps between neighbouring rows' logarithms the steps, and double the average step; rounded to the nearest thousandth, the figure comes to 0.052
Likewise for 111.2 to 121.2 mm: 0.032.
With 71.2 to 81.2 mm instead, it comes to 0.025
